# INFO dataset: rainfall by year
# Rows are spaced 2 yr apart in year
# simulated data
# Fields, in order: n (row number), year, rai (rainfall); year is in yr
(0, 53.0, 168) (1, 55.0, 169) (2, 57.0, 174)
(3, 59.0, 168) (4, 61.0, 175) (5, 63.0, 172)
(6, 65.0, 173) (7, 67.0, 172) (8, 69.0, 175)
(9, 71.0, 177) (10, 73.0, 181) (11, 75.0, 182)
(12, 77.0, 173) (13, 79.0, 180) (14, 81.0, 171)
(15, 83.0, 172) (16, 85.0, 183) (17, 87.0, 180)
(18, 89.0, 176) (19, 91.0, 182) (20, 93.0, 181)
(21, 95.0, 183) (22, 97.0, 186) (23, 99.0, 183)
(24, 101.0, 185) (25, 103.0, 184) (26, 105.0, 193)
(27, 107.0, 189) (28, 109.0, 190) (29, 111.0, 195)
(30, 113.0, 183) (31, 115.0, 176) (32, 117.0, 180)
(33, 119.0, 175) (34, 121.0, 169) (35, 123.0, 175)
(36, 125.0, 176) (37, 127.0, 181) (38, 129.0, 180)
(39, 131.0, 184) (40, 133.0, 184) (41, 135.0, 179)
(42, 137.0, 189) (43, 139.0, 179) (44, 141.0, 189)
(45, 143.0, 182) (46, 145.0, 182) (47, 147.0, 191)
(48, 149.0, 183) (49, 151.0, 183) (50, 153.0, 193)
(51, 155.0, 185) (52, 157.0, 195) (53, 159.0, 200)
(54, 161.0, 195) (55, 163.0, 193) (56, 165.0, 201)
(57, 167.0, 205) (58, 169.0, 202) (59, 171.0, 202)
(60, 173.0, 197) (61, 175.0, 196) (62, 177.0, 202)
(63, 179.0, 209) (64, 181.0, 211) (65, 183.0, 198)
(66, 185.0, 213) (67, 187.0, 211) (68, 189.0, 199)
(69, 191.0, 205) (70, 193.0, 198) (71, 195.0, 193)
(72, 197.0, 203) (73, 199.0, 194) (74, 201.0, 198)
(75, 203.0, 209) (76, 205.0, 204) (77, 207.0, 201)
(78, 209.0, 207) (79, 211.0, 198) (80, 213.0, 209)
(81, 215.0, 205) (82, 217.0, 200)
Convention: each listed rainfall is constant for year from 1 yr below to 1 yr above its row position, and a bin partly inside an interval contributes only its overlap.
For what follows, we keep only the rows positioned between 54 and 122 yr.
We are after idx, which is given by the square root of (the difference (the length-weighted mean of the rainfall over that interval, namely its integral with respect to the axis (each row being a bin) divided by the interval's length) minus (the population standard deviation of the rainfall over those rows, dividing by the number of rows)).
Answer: 13.1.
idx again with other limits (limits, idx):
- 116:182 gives 13.4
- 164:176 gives 14.1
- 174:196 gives 14.0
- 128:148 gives 13.4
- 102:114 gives 13.6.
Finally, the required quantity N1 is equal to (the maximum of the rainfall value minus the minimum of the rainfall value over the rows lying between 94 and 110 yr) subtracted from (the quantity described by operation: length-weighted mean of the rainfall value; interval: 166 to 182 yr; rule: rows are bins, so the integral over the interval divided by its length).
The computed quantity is 193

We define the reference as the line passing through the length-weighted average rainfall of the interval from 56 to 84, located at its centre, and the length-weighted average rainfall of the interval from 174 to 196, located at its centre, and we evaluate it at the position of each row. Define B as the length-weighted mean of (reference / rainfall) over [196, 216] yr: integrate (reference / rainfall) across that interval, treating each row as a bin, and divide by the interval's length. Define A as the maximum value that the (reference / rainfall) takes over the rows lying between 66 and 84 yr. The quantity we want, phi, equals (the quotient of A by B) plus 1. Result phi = 2.01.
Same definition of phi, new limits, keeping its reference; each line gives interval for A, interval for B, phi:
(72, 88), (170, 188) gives 2.05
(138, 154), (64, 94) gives 2.07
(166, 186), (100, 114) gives 2.05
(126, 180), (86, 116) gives 2.08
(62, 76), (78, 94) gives 2.01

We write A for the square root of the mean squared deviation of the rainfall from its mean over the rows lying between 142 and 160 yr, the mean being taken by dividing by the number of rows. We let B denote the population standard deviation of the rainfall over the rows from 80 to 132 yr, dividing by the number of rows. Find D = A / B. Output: 1.00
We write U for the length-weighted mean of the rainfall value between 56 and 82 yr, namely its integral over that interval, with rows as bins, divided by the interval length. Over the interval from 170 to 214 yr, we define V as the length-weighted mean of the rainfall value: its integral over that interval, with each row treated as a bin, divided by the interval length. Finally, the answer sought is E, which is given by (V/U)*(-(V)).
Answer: -235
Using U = 175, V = 202.6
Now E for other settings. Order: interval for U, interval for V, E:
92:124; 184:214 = -225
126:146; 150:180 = -213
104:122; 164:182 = -224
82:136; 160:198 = -224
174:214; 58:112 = -160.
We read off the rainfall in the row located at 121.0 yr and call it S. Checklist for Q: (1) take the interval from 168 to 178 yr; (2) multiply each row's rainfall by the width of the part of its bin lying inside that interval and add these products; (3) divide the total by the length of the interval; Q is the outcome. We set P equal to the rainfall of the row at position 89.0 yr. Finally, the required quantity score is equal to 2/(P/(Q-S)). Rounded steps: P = 176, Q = 200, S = 169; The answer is 0.35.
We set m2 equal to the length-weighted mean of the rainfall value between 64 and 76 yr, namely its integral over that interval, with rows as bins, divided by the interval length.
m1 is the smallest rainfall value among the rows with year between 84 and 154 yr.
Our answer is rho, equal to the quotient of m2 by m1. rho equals 1.05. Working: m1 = 169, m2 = 177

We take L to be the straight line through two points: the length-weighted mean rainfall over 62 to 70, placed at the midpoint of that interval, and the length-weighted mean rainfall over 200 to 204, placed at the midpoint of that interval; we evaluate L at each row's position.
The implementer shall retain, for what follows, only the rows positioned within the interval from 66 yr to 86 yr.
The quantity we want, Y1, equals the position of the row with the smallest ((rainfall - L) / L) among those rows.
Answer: 81.0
